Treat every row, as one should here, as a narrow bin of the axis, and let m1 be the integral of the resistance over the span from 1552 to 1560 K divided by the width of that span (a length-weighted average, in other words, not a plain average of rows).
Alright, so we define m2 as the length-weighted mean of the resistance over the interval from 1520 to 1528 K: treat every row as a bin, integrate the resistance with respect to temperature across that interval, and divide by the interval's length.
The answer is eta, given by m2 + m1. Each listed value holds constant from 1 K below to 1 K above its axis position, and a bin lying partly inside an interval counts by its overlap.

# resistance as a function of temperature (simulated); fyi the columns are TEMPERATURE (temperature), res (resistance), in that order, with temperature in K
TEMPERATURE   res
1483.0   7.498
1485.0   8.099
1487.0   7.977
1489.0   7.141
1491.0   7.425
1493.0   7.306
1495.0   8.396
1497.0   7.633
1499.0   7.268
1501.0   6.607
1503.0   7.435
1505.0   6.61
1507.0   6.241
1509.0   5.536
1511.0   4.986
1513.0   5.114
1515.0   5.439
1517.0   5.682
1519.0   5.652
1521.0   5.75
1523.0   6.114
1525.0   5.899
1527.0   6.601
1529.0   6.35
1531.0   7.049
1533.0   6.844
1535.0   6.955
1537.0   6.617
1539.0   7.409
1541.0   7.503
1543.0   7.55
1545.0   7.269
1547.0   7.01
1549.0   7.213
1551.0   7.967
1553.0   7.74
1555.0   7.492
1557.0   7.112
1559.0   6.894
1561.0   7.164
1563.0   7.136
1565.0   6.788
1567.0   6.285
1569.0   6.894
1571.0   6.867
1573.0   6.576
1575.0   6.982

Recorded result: 13.4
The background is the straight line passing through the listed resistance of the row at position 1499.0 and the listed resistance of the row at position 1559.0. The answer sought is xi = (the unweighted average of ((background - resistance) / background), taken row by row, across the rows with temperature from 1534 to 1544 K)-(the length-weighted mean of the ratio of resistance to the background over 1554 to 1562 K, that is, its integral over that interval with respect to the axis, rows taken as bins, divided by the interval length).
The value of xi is -1.07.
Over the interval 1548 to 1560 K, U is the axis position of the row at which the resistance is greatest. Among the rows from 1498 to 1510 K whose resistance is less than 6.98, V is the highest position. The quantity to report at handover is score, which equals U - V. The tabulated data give 42 K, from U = 1551.0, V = 1509.0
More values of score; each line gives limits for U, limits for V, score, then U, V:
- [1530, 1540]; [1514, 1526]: 14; 1539.0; 1525.0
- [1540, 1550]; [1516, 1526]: 18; 1543.0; 1525.0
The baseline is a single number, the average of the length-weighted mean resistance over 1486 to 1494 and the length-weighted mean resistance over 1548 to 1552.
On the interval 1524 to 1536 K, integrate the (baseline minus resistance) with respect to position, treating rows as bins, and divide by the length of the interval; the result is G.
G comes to 0.9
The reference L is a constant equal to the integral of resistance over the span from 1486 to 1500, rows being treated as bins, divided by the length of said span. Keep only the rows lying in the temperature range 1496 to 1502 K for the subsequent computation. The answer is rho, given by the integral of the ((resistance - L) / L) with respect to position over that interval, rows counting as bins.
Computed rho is -0.3 K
